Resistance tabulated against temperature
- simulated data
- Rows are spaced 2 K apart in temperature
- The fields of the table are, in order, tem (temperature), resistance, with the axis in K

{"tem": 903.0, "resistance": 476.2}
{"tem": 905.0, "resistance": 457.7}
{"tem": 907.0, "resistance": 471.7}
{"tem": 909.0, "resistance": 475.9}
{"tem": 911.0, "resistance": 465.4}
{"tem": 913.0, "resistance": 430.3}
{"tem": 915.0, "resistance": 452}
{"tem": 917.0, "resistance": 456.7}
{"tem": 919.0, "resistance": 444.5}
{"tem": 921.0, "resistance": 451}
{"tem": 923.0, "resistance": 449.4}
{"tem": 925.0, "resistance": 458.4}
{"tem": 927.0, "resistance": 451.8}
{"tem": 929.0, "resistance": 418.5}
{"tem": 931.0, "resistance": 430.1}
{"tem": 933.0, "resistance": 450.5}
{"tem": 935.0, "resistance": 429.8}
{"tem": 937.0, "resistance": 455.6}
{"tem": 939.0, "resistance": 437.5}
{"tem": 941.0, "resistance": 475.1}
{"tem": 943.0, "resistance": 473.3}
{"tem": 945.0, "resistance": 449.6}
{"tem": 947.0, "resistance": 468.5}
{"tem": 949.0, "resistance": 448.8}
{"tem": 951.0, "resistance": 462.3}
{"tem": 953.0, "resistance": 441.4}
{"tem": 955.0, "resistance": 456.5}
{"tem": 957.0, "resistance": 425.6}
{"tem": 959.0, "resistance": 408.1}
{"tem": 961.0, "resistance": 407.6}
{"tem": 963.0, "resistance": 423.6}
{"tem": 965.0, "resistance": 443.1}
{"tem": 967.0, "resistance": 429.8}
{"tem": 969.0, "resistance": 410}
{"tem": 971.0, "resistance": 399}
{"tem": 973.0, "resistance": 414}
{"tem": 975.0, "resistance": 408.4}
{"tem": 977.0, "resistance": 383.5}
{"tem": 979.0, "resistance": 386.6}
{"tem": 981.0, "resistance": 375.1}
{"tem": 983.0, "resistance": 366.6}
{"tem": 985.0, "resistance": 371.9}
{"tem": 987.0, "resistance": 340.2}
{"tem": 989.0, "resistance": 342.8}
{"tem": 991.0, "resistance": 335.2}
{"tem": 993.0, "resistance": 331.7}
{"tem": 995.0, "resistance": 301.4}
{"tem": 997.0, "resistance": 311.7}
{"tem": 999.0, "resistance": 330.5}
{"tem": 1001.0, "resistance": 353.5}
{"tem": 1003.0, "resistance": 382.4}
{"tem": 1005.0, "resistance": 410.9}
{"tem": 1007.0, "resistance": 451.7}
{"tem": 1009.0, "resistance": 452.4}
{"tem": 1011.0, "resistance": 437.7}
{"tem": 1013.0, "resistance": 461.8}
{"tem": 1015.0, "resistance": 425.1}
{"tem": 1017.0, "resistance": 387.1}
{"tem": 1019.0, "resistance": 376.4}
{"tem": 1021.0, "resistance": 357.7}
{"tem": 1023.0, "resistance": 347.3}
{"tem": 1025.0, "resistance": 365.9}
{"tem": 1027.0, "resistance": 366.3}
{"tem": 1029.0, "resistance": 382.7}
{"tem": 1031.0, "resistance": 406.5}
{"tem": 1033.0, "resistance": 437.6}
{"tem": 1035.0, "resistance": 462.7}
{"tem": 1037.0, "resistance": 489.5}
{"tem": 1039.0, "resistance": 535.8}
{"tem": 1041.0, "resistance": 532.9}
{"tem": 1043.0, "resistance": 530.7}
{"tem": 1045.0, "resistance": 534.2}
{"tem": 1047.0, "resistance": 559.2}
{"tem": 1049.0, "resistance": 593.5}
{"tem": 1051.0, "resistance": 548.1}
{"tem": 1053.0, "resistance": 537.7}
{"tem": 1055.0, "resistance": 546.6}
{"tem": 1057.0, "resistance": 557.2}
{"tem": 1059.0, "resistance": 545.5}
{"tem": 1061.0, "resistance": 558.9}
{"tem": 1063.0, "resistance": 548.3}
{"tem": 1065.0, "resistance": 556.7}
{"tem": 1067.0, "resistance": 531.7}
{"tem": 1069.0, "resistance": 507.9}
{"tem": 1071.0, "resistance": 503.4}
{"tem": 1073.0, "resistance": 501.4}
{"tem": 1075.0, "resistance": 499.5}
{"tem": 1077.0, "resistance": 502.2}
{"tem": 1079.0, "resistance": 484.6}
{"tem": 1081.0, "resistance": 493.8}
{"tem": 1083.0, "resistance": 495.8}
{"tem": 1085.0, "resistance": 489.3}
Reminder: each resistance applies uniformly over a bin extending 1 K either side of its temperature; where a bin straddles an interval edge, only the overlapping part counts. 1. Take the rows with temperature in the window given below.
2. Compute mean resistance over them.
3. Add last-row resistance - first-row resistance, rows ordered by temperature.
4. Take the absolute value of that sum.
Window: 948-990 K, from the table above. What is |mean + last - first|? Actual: 301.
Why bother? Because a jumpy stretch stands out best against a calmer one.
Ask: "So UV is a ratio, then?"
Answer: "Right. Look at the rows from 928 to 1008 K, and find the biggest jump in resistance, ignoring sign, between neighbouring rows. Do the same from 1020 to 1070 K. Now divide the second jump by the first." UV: 1.13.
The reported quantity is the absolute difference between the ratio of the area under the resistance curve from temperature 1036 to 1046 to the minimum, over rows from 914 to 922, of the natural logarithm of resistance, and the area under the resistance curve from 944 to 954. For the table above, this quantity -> 3681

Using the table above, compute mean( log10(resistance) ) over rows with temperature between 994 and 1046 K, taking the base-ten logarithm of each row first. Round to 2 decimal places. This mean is 2.61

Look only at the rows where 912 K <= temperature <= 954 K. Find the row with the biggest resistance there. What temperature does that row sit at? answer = 941.0 K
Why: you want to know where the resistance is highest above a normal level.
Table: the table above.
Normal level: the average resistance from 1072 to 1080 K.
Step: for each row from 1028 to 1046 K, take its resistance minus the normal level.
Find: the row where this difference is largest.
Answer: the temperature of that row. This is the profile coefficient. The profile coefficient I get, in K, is 1039.0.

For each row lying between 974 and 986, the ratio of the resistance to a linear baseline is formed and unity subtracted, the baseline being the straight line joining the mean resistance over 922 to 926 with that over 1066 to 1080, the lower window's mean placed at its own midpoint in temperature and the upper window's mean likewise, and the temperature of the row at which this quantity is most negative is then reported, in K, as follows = 983.0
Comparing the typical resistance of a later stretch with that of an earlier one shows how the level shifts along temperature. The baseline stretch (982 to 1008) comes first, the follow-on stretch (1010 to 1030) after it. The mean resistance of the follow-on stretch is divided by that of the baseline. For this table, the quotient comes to 1.10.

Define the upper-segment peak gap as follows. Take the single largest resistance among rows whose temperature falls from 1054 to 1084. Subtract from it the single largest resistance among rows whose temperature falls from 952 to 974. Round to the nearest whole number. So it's 102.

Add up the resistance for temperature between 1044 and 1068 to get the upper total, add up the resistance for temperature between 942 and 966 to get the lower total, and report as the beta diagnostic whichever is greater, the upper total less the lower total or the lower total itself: 5308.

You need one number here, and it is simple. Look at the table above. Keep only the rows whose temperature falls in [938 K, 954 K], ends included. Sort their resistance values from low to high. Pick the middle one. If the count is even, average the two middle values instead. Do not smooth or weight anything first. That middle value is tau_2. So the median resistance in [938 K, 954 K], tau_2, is 456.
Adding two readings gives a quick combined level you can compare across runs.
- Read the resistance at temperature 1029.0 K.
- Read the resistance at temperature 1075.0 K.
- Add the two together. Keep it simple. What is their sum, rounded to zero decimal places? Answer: 882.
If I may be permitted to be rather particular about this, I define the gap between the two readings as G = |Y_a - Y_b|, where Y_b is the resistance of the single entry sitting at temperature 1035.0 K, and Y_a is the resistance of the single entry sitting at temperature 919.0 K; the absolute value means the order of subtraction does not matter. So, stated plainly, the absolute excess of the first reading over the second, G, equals 18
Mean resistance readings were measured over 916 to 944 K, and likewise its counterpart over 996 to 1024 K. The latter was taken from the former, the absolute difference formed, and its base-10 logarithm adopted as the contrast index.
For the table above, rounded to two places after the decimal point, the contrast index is 1.75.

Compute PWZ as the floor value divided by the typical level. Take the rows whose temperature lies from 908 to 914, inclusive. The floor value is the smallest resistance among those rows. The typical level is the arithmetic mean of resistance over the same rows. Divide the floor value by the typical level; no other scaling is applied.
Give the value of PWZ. 0.94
